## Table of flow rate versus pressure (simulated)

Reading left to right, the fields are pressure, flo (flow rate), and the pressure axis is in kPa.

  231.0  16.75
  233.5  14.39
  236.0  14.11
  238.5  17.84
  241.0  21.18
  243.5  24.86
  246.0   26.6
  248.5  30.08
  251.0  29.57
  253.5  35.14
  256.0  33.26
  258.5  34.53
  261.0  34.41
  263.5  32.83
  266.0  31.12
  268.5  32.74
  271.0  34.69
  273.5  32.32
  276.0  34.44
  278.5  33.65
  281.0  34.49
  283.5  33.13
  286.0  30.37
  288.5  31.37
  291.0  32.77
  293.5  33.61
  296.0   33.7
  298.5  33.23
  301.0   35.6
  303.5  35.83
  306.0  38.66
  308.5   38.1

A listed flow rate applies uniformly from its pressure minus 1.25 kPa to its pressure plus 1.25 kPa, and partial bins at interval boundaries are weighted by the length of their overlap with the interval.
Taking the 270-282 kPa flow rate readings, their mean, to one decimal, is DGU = 33.9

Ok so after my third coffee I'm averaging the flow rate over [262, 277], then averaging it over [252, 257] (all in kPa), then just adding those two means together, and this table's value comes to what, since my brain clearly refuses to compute 67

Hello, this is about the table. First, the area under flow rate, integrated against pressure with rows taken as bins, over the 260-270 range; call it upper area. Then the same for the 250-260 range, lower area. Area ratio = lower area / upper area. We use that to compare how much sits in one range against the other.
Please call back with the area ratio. 1.01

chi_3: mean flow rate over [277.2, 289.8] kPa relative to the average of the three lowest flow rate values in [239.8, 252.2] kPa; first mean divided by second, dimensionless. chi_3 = 1.35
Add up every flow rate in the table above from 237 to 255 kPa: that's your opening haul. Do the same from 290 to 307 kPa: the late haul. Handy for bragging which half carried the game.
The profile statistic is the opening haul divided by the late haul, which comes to 0.76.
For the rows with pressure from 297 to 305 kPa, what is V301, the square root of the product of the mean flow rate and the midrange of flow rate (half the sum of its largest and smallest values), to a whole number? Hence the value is 35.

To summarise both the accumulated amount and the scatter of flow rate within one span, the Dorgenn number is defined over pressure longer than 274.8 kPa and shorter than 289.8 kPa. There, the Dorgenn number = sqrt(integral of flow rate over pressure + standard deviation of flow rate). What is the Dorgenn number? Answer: 22.3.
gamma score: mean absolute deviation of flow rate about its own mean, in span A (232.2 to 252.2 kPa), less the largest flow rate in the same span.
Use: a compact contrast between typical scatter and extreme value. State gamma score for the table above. -24.6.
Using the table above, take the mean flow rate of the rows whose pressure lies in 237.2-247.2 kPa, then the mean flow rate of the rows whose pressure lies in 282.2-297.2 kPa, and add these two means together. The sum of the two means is 55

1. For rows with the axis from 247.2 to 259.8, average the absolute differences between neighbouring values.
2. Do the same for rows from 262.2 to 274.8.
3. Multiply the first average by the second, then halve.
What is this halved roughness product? 2.2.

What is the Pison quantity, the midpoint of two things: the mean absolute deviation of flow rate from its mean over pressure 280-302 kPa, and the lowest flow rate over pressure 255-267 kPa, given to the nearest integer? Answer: 16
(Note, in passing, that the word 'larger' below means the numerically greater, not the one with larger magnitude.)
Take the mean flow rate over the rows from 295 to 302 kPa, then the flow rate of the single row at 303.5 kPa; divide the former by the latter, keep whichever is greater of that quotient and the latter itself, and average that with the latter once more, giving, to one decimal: 35.8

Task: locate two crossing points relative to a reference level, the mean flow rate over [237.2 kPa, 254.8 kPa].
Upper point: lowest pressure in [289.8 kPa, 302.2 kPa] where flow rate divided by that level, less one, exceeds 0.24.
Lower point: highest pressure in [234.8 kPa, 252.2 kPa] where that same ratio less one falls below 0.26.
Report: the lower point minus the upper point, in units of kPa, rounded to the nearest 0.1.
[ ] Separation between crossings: -42.5 kPa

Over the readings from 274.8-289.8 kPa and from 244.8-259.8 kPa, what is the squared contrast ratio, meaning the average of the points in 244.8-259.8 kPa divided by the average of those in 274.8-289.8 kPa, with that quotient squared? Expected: 0.92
